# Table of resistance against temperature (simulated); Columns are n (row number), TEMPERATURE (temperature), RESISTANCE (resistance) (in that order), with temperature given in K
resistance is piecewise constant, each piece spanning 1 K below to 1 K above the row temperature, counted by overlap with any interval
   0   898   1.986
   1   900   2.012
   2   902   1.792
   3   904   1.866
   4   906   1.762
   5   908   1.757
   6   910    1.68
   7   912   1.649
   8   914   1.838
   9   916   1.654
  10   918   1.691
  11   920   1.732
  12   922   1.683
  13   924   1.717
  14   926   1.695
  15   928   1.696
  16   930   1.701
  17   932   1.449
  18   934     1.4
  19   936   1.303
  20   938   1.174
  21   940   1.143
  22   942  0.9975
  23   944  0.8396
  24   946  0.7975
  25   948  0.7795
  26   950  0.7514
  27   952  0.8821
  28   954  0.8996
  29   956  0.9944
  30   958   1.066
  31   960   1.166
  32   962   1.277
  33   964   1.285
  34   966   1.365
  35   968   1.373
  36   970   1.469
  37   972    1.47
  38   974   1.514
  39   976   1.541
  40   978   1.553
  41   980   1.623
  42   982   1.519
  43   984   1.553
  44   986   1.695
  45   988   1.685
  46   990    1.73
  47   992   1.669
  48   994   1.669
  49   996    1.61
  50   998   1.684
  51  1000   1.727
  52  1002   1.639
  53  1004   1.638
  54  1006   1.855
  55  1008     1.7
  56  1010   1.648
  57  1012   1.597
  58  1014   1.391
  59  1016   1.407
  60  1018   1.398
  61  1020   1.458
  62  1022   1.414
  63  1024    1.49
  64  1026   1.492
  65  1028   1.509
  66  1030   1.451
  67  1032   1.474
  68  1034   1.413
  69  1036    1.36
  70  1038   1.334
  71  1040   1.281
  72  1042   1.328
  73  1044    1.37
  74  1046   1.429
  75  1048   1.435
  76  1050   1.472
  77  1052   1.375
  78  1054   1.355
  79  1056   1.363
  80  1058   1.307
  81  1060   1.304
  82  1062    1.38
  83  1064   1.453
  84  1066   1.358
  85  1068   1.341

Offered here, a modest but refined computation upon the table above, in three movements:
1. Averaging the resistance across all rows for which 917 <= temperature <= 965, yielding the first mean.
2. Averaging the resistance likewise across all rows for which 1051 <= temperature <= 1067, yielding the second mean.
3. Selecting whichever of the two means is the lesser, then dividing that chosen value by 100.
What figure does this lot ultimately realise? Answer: 0.0125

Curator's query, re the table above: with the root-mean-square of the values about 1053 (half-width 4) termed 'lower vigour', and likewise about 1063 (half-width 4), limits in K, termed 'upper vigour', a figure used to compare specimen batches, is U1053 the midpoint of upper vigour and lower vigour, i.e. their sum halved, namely 1.4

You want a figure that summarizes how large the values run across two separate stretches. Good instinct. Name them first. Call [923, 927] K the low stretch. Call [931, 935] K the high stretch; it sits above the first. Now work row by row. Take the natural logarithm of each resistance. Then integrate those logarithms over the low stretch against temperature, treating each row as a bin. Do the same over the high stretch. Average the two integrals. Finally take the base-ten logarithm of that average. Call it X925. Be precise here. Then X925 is 0.25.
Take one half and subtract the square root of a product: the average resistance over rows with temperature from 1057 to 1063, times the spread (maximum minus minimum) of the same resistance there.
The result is 0.18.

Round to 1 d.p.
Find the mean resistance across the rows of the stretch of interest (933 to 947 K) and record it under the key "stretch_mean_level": 1.1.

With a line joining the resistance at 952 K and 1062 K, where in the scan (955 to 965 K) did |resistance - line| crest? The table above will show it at 962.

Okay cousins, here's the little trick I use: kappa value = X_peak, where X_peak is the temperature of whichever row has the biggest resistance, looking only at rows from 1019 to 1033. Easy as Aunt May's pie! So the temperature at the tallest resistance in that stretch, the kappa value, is 1028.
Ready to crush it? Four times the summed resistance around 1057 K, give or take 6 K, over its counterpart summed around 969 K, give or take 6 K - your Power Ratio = 3.82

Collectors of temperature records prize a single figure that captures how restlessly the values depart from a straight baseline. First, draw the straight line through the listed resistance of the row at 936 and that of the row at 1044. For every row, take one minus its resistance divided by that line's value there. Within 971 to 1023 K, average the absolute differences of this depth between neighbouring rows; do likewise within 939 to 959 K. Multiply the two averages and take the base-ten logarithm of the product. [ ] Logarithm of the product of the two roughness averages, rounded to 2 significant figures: -2.5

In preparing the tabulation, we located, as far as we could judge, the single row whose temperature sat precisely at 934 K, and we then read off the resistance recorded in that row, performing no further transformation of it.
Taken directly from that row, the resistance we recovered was 1.4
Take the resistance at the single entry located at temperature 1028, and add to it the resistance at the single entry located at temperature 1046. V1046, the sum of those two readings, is 2.94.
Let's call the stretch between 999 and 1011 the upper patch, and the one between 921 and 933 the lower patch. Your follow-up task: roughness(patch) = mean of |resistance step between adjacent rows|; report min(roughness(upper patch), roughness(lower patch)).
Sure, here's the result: 0.063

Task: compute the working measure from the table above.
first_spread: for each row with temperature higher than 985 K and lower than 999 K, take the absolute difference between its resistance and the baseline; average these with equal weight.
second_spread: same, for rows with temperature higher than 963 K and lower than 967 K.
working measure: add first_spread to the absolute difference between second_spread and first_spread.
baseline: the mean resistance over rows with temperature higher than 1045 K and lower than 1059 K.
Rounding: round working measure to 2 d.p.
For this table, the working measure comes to 0.51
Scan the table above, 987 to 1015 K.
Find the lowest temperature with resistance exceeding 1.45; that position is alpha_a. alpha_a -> 988 K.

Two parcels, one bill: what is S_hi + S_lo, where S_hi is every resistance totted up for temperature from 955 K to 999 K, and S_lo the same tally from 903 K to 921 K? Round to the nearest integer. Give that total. 48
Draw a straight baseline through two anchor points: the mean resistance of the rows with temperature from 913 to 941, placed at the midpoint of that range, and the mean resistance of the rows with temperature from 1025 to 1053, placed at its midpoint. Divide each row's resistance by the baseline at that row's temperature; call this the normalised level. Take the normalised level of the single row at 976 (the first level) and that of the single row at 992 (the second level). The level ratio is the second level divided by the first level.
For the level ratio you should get 1.10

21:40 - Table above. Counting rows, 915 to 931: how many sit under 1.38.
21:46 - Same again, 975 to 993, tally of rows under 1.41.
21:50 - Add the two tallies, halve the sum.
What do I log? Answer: 0.0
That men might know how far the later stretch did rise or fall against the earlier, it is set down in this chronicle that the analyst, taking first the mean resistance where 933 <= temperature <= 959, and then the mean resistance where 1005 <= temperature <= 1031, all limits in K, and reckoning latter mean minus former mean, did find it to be 0.52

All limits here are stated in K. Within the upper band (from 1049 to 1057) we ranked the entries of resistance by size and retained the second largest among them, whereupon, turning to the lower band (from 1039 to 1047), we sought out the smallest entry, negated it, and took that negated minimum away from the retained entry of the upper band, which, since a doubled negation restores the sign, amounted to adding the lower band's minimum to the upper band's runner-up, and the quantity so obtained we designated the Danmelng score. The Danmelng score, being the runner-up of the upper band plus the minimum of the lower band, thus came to 2.66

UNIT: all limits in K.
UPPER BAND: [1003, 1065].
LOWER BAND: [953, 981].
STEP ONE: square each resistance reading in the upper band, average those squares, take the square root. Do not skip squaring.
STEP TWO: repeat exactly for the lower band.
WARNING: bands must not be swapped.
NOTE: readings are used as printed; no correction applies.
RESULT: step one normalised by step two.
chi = 1.08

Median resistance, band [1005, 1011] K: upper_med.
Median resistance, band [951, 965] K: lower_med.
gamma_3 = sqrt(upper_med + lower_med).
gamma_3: 1.66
